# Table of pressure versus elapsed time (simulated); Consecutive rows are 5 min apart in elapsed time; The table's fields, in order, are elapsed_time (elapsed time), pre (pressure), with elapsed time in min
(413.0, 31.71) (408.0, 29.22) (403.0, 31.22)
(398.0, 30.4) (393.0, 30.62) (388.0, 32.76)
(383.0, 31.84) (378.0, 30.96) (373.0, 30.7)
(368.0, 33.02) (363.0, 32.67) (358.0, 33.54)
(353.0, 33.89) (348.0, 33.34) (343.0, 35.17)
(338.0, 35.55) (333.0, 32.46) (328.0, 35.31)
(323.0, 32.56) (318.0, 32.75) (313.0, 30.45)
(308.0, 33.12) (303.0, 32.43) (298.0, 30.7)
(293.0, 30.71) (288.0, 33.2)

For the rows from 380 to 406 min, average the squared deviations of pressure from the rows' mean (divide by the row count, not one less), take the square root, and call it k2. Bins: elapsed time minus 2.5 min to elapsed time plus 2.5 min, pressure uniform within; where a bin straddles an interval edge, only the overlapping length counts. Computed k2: 0.86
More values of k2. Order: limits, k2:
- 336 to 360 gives 0.89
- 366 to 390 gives 0.93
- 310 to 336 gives 1.55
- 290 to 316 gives 1.08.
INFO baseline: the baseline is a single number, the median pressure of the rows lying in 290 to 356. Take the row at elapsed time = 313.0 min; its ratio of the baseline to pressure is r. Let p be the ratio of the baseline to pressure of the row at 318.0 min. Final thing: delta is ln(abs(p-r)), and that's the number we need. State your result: -2.6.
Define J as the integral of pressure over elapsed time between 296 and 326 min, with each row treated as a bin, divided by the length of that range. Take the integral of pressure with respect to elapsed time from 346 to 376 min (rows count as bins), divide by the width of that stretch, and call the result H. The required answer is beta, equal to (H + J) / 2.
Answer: 32.4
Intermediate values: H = 32.8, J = 32.1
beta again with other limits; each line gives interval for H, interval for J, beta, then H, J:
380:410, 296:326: 31.6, 31.0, 32.1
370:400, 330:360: 32.6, 31.3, 34.0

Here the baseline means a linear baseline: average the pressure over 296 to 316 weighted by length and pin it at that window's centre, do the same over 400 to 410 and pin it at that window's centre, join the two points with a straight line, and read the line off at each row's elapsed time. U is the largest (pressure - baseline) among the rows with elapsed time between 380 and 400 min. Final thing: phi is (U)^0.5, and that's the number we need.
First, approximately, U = 2.2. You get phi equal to 1.5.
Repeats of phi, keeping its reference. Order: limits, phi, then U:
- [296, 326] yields 1.2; 1.4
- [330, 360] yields 2.1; 4.3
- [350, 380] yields 1.7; 2.9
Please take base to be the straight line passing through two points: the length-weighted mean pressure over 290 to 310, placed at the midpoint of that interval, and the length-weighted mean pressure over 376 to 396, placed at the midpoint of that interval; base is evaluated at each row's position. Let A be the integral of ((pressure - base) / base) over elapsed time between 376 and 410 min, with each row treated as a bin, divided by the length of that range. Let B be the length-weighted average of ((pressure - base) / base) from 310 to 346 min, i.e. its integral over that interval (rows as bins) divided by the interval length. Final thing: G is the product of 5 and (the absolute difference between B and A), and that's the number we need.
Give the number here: 0.36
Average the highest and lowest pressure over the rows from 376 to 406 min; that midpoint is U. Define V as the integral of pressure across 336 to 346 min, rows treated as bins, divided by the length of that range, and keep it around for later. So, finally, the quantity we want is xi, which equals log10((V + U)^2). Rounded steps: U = 31.6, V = 35.2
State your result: 3.65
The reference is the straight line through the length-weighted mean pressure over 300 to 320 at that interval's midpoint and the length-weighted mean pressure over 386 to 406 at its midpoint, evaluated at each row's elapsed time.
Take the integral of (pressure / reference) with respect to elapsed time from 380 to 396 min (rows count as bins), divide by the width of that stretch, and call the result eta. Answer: 1.01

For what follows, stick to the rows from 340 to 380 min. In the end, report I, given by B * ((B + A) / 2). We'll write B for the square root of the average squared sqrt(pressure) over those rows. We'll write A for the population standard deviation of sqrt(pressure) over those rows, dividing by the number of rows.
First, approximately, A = 0.121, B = 5.74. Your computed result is 16.8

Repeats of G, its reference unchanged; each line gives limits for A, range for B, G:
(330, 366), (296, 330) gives 0.23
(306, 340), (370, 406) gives 0.28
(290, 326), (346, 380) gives 0.13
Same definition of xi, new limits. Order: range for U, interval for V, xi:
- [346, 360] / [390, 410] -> 3.61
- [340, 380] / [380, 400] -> 3.62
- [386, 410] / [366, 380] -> 3.59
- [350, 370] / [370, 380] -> 3.62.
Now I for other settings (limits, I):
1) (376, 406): 15.8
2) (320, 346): 17.5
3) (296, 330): 16.6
